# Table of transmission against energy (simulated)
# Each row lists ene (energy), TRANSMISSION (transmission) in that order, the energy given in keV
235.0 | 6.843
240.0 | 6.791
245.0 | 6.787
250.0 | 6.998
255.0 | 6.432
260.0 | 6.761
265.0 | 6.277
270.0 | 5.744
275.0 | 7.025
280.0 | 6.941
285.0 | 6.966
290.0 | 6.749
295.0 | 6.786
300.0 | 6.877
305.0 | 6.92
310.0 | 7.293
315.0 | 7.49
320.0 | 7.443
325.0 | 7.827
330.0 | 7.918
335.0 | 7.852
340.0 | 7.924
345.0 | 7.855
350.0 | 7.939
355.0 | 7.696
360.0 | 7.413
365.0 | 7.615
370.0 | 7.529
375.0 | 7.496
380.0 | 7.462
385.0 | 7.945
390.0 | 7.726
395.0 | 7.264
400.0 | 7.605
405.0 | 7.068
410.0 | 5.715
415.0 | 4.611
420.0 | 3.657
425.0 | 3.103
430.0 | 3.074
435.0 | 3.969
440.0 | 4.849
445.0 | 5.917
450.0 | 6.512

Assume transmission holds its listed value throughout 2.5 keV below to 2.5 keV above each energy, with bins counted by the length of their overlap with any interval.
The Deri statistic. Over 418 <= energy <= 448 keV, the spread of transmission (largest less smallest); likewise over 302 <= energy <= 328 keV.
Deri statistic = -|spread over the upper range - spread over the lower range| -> -1.9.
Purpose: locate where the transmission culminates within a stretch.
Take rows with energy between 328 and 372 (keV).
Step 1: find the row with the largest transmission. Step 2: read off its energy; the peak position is 350.0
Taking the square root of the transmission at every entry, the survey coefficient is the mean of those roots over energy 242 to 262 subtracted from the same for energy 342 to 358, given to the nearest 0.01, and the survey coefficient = 0.20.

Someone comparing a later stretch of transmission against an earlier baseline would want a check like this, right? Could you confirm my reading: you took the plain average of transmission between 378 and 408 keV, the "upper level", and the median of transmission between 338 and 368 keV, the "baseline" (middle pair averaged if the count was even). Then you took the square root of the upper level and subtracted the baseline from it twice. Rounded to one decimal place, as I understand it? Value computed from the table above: -12.8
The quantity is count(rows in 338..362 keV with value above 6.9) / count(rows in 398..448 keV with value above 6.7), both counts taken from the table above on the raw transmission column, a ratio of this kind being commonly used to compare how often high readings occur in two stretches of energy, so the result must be 2.5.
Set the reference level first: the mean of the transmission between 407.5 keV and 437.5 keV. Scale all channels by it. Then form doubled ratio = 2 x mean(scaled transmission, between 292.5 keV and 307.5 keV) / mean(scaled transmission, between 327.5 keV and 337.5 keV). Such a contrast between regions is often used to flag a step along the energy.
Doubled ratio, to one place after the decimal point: 1.7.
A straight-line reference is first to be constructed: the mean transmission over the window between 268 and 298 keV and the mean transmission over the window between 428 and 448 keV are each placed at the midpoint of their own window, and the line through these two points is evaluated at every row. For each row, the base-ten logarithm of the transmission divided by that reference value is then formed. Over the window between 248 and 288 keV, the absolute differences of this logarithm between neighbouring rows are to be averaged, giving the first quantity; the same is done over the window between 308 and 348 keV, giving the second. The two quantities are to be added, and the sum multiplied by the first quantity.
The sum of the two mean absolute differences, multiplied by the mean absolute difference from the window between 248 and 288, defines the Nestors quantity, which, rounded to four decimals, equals 0.0013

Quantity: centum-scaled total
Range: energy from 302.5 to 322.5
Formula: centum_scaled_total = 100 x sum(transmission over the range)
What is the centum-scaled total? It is 2915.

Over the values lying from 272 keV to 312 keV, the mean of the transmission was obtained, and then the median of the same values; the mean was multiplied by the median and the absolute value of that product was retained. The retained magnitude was 48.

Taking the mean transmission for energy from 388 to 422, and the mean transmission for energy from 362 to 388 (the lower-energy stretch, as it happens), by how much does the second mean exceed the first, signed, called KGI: 1.4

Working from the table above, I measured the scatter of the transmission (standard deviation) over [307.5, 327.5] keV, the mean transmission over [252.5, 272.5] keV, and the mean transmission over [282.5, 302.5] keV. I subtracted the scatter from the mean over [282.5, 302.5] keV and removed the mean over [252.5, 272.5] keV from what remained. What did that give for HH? 0.3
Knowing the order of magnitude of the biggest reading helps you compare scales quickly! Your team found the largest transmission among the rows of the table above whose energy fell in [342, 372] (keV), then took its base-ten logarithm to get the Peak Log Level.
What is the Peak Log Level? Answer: 0.900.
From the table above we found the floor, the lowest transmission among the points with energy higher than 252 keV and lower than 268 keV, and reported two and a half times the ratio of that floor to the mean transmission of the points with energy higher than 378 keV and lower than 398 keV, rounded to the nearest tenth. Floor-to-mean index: 2.1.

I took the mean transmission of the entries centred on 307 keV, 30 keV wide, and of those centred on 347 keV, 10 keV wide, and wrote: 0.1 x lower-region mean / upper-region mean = 0.090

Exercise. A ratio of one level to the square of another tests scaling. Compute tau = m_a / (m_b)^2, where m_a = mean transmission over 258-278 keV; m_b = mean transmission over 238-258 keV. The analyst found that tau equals 0.142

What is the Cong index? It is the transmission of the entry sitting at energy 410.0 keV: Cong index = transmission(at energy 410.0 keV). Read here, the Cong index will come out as 5.715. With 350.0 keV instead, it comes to 7.939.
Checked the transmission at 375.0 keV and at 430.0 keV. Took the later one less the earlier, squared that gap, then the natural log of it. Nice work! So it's 3.0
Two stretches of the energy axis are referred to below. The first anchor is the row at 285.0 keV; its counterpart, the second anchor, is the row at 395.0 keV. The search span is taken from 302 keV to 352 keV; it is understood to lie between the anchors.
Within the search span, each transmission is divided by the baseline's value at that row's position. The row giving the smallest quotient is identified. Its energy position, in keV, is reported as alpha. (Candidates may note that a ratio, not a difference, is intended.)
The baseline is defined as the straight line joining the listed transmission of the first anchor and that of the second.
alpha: 305.0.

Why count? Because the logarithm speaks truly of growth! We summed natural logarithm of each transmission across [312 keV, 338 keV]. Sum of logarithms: 10.2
